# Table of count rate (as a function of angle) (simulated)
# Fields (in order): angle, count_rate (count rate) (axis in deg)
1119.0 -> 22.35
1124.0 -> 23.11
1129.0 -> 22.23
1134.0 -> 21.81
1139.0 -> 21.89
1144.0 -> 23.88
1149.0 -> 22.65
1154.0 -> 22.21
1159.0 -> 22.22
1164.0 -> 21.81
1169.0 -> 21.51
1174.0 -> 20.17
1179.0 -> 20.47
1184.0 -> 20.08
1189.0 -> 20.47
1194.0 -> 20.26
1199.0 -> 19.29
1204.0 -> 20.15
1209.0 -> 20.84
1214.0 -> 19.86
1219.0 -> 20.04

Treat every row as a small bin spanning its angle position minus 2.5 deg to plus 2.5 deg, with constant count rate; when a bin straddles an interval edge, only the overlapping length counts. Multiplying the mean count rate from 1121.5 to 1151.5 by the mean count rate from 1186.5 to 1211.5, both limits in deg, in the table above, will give 456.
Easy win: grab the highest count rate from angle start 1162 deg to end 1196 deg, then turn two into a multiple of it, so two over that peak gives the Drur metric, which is 0.0917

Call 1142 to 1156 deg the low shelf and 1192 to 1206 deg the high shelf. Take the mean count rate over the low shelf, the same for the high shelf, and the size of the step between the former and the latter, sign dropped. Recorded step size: 3.0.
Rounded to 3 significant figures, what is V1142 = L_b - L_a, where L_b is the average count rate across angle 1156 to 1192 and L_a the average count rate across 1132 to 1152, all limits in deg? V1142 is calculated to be -1.60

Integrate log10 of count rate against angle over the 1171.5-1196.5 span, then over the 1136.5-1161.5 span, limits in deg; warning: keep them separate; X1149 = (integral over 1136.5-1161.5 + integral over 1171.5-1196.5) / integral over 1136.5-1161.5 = 1.97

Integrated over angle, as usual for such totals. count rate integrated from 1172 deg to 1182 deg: 203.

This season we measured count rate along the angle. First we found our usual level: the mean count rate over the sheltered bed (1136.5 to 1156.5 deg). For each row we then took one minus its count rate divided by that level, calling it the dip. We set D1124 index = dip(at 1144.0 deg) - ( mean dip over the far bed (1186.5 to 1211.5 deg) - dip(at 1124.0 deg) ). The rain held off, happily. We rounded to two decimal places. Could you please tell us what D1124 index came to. -0.18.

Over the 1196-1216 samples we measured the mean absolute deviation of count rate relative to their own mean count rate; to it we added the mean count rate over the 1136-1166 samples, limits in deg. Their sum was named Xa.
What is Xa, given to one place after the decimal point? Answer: 22.9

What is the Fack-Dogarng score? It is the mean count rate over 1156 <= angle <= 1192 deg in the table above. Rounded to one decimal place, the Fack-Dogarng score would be 21.0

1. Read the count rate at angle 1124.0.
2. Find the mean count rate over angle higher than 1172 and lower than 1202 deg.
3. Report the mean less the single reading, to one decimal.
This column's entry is -3.0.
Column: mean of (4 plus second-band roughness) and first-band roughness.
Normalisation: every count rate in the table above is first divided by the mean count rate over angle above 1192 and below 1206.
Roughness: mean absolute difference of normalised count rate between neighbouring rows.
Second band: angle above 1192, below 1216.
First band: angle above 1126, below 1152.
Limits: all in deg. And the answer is 2.045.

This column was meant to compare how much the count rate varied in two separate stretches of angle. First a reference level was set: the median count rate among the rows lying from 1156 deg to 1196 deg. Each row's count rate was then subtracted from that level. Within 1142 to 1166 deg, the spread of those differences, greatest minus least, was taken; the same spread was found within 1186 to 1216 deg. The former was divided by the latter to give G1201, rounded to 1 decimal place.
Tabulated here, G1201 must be 1.3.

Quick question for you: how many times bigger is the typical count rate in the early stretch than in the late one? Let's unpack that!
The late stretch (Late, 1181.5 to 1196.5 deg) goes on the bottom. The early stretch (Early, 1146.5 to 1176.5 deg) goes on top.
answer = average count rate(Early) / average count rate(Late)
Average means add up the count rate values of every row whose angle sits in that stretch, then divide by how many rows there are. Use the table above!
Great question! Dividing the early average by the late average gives 1.07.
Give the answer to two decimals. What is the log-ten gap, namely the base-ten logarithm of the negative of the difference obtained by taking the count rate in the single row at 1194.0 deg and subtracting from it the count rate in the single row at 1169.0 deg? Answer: 0.10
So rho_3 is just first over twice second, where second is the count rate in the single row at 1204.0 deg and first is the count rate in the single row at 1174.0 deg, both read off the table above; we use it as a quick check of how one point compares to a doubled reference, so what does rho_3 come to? 0.500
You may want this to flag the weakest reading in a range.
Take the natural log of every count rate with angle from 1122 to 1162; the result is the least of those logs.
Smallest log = 3.08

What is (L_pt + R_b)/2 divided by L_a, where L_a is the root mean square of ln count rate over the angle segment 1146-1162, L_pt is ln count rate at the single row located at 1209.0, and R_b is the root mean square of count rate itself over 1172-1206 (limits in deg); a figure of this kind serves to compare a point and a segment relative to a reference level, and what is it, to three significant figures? 3.73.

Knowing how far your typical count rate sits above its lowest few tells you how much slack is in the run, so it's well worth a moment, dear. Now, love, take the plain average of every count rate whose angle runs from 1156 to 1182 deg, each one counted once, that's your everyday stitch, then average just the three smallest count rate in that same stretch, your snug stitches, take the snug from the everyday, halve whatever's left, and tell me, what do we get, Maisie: 0.26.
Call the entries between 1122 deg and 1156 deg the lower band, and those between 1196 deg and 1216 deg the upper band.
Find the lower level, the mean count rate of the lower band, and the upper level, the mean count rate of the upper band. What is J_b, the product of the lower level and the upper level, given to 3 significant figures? 452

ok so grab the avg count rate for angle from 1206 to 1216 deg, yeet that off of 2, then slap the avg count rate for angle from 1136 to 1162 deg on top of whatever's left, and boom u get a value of 4.2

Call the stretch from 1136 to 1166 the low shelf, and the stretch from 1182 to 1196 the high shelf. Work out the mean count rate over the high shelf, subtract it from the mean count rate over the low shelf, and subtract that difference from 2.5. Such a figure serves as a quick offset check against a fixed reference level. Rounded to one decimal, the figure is 0.3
